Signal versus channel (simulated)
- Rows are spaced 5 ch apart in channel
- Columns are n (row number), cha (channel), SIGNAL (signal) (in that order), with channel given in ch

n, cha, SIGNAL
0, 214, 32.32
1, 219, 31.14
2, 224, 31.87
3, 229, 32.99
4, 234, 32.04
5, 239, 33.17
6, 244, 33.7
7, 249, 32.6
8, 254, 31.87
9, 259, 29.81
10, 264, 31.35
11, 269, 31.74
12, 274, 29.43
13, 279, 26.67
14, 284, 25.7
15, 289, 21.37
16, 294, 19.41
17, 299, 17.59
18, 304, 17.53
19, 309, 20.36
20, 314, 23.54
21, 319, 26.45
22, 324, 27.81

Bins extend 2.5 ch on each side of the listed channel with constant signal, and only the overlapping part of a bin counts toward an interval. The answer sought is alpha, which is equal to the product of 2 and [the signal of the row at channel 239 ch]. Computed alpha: 66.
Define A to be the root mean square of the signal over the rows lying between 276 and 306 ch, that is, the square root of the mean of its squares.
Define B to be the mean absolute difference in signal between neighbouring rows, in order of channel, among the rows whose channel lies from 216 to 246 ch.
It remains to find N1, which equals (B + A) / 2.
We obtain 11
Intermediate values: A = 21.7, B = 0.9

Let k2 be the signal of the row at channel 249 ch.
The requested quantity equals 32.6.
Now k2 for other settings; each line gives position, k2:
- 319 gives 26.45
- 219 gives 31.14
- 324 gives 27.81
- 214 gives 32.32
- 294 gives 19.41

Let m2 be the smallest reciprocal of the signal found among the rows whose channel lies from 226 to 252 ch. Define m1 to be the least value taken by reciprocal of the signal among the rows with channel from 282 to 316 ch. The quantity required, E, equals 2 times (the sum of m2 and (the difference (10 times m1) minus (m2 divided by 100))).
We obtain 0.84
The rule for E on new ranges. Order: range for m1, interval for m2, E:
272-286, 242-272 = 0.74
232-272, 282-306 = 0.67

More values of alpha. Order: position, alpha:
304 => 35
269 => 63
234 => 64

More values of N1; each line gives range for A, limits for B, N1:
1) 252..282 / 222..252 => 16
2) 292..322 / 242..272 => 11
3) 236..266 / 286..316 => 17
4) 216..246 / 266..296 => 17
